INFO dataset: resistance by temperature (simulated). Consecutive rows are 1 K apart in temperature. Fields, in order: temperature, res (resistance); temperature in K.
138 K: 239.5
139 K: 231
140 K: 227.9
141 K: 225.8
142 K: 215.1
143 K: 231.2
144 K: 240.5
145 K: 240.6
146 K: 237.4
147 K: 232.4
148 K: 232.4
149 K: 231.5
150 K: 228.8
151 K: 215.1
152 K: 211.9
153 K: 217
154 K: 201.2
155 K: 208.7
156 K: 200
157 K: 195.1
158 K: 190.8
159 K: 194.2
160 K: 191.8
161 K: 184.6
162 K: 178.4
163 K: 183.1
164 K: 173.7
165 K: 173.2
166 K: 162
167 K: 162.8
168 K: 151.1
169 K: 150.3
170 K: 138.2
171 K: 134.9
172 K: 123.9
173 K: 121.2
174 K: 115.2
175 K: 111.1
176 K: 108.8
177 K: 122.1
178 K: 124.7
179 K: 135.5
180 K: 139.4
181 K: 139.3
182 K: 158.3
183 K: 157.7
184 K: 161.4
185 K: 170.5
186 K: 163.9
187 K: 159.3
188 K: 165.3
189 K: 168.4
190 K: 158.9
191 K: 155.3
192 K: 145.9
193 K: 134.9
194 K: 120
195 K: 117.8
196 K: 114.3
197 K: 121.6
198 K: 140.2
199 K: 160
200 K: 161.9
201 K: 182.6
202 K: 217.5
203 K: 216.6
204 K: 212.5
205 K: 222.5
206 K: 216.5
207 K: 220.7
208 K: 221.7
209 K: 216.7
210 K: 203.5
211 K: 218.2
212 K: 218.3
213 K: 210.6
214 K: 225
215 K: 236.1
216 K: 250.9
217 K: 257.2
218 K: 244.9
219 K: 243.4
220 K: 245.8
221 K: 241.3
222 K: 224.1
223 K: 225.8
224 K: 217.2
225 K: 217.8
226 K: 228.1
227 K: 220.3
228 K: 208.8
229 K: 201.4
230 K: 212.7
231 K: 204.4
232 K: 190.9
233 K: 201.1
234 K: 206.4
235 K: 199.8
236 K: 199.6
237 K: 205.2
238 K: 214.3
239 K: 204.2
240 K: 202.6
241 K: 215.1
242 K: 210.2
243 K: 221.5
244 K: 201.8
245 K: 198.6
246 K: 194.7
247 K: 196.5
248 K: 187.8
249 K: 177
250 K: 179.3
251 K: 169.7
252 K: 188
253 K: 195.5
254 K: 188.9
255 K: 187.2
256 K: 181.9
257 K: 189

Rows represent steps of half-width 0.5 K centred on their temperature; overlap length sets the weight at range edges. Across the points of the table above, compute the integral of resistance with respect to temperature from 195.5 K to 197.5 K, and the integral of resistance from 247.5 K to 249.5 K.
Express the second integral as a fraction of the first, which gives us 1.5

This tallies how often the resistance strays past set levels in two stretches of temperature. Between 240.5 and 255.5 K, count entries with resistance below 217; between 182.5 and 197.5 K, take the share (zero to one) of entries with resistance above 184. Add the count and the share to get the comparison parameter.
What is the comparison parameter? 14.0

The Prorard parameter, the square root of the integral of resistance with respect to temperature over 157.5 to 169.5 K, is 46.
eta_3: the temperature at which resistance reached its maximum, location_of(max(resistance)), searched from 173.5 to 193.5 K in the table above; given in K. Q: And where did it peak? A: 185 K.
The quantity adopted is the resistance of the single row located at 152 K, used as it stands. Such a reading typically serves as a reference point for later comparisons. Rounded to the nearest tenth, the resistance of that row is 211.9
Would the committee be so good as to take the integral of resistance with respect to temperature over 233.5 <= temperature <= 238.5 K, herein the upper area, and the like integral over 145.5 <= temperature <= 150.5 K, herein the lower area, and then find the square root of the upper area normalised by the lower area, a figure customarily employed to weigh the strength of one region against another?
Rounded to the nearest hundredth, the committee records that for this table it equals 0.94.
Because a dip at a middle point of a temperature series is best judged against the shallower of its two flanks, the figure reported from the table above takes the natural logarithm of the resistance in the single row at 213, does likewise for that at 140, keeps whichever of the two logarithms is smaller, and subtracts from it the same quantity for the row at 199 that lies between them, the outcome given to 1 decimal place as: 0.3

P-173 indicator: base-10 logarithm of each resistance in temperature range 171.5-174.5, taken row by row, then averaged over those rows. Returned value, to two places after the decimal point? 2.08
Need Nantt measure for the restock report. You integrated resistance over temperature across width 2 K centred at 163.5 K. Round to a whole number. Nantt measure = 357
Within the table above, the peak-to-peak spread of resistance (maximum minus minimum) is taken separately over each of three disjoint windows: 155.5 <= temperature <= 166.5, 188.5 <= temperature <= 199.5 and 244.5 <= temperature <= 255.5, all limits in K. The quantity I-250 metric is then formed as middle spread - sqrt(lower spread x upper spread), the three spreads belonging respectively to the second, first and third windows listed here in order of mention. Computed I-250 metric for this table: 21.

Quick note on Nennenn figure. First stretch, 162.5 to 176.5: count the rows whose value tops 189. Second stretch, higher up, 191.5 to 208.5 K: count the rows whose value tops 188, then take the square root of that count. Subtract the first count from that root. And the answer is 2.6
